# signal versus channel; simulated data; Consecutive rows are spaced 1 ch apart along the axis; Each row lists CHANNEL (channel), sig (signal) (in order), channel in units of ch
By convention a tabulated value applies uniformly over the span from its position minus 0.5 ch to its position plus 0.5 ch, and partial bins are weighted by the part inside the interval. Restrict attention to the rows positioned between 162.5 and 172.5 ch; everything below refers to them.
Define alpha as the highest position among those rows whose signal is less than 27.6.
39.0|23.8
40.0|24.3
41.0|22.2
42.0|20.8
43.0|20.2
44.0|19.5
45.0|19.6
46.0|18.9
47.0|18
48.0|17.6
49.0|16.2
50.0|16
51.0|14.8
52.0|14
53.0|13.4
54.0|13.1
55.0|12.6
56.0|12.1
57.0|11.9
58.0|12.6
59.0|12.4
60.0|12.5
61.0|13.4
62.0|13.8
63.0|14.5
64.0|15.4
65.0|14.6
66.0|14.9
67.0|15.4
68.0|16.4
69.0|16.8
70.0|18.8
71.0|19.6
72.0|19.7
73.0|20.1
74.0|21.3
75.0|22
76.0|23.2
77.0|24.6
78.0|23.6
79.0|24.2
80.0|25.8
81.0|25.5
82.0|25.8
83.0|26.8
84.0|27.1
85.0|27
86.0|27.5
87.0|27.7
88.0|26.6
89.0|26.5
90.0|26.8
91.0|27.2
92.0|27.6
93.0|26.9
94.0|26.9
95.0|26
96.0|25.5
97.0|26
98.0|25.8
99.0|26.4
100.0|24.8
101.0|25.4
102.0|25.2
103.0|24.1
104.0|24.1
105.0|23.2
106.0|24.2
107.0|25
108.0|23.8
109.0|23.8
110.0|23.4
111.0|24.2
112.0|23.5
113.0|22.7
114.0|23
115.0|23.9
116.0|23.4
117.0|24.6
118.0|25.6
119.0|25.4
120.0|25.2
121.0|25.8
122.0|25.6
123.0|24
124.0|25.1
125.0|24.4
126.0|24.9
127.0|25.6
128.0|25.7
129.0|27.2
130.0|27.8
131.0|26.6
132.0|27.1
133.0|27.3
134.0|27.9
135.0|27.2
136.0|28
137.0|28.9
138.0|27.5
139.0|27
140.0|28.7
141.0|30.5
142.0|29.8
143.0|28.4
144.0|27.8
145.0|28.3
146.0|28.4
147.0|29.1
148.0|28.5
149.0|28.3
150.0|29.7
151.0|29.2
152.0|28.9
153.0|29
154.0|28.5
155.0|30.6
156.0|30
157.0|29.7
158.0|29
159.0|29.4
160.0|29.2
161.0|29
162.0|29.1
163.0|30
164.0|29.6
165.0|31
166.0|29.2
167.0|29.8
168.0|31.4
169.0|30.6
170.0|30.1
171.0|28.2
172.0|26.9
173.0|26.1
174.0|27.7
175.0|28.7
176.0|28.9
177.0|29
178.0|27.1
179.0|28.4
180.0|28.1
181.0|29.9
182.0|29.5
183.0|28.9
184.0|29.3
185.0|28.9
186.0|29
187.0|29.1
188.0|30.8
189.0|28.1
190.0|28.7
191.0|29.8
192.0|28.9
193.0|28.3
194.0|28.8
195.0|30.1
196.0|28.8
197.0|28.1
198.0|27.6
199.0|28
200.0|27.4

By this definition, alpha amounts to 172.0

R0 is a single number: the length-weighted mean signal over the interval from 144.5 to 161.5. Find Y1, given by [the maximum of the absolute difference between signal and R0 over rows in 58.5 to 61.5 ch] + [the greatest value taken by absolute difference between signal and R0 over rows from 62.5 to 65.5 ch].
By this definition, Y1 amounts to 31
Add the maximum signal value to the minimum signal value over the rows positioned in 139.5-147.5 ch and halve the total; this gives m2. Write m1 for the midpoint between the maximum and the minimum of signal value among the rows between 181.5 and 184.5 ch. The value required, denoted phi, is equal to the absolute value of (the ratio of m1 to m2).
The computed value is 1.00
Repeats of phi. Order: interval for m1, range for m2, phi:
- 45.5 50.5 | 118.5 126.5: 0.70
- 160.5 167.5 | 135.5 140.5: 1.07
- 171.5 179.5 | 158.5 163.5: 0.93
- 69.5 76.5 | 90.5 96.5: 0.79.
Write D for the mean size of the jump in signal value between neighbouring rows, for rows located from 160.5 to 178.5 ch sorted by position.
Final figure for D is 0.99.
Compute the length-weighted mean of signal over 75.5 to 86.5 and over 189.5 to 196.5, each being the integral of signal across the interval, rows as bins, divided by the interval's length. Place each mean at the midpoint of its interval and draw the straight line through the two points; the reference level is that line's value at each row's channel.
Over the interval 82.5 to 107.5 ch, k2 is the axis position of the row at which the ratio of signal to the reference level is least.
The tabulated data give 105.0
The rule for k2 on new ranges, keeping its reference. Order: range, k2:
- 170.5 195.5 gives 173.0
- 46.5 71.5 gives 57.0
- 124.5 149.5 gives 125.0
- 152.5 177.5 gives 173.0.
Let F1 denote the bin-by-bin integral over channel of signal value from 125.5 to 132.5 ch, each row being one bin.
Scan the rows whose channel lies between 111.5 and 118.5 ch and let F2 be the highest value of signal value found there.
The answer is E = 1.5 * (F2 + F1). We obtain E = 316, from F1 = 184.9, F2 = 25.6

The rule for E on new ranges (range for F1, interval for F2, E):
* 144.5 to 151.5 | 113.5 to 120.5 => 341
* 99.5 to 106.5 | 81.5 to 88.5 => 298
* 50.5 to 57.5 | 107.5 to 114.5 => 174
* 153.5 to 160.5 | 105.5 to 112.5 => 347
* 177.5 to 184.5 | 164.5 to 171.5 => 349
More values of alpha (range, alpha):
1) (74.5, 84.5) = 84.0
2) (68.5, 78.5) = 78.0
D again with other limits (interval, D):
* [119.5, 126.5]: 0.78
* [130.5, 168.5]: 0.76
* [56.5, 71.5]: 0.69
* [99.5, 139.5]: 0.70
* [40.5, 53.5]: 0.75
